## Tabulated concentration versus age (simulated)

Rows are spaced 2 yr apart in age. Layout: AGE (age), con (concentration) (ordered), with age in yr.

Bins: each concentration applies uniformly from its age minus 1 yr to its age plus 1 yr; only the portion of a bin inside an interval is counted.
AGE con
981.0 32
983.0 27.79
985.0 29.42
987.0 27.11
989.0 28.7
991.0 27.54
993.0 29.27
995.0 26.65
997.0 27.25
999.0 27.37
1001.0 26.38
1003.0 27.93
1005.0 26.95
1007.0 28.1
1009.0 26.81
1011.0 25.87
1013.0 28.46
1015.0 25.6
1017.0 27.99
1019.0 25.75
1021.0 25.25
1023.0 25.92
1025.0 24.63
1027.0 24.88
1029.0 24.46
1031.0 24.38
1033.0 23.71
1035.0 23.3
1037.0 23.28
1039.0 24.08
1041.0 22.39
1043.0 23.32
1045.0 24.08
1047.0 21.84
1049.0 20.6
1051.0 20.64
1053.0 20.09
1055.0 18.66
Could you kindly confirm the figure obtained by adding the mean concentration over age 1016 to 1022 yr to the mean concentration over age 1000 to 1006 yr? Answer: 53.4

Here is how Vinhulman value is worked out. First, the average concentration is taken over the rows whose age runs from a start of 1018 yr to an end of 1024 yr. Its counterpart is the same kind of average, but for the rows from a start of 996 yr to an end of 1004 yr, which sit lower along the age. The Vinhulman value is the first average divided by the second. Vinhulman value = 0.94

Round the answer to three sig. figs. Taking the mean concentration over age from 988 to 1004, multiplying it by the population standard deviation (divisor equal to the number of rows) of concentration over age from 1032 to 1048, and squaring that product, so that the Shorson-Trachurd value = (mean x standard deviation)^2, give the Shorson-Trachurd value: 413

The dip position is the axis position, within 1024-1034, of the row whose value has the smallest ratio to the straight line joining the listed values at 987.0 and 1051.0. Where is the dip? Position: 1033.0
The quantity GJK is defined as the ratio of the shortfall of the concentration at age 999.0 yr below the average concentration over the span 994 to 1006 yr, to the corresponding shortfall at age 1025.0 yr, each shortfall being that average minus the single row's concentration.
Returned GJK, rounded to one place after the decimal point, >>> -0.1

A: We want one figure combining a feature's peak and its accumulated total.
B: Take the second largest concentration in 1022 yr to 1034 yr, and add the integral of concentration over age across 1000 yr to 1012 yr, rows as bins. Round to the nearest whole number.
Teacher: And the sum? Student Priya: 349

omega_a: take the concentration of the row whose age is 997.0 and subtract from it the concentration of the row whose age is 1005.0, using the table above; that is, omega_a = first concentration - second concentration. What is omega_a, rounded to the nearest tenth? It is 0.3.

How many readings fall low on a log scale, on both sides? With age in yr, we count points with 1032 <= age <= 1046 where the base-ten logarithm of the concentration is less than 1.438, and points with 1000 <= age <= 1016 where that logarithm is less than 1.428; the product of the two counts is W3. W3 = 21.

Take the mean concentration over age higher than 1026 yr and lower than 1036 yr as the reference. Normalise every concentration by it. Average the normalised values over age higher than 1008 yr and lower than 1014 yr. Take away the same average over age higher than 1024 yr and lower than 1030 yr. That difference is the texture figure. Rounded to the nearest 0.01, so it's 0.10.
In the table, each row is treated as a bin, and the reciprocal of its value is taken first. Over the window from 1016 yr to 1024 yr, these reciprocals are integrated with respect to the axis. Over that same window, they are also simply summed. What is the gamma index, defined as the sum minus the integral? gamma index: -0.153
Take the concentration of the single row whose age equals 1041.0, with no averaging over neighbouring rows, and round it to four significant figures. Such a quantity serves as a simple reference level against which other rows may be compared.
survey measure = 22.39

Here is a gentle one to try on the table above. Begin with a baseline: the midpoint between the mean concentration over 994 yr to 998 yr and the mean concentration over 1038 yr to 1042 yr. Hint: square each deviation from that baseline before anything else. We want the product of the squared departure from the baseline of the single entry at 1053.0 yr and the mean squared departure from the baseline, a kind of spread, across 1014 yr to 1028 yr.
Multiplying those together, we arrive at 36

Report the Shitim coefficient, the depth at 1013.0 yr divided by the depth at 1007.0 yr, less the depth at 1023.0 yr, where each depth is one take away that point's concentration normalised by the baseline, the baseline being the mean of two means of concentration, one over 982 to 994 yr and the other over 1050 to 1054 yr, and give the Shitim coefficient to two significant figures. 1.2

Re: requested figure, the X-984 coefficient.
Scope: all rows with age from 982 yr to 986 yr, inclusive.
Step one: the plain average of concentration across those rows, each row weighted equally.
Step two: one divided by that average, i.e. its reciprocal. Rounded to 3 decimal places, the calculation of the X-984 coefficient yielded 0.035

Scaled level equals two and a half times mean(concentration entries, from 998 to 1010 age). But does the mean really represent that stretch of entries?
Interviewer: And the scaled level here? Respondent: 68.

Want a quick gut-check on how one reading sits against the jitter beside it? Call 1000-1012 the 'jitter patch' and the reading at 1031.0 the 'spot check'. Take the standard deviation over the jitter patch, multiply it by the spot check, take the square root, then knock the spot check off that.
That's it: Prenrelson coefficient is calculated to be -20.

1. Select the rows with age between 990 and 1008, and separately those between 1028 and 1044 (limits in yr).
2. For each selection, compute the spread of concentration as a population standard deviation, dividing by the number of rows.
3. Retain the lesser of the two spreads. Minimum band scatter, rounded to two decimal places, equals 0.64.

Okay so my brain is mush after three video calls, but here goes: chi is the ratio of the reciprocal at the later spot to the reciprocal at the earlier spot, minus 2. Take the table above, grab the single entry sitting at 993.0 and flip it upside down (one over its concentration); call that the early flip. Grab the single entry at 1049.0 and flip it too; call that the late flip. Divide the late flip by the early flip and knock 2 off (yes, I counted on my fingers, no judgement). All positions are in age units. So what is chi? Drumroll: -0.58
